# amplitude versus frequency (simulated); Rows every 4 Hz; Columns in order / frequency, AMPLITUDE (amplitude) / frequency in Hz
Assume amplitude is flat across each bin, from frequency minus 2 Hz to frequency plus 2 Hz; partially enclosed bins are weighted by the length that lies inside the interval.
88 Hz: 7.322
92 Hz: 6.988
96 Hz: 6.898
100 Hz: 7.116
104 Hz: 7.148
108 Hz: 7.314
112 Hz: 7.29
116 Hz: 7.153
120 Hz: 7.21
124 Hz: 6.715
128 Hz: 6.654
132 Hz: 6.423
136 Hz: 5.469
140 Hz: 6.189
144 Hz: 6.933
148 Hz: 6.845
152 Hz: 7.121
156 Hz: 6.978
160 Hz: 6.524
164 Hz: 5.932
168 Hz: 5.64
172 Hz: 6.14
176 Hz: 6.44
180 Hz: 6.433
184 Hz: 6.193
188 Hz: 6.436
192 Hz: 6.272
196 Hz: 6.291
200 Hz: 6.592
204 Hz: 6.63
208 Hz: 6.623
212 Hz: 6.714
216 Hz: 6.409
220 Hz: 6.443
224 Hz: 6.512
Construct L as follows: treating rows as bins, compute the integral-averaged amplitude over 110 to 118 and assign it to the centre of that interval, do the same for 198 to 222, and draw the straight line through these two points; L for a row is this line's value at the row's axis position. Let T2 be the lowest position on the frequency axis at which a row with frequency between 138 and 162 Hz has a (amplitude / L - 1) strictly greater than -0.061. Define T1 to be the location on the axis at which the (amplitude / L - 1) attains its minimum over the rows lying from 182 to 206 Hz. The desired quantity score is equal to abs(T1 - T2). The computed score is 40 Hz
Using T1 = 184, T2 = 144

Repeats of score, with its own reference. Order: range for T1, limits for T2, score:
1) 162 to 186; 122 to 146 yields 24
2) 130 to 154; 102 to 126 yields 32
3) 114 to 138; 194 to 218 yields 60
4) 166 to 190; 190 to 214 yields 28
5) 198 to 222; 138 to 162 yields 72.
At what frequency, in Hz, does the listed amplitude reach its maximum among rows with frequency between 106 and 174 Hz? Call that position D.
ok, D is 108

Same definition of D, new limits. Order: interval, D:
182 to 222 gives 212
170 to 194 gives 176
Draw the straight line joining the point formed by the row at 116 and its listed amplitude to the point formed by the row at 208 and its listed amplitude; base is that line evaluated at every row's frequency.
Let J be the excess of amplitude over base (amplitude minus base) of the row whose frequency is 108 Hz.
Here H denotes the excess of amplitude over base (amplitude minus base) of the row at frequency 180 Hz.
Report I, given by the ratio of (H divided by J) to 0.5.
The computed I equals -6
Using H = -0.35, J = 0.11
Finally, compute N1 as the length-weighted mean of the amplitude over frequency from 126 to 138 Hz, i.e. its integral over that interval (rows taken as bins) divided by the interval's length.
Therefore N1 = 6.18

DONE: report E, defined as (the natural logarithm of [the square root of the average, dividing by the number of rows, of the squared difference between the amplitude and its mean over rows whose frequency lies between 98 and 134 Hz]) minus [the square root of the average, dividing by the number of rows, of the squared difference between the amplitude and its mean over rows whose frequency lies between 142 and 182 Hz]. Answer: -1.66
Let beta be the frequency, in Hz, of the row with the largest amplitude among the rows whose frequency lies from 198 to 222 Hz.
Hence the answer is 212 Hz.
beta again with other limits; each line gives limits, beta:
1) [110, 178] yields 112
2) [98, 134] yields 108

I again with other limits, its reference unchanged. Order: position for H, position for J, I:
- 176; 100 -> 6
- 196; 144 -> 14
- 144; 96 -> 0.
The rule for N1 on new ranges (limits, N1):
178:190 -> 6.35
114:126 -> 7.03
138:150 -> 6.66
